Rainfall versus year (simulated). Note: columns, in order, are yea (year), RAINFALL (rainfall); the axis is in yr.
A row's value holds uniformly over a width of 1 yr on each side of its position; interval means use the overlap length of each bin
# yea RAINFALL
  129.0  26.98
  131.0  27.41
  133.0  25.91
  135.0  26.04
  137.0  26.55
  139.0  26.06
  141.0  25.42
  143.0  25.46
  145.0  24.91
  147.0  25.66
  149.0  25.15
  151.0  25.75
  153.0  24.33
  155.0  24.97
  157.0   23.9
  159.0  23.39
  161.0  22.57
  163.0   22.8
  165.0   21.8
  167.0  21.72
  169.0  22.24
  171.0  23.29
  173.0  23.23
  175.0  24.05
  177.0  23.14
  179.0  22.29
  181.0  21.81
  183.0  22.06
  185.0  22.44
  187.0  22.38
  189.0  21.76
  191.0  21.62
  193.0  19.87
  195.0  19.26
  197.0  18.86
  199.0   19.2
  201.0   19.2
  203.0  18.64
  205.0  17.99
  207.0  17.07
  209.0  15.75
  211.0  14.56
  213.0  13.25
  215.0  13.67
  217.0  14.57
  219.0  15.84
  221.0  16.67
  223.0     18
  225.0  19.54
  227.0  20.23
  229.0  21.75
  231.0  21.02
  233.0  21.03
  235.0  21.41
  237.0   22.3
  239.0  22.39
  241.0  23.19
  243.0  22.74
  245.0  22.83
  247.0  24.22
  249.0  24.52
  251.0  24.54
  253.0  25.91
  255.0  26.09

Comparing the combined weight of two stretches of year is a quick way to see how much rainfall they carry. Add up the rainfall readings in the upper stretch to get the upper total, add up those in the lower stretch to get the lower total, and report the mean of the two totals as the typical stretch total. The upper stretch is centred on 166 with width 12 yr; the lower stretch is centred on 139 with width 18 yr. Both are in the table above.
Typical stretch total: 184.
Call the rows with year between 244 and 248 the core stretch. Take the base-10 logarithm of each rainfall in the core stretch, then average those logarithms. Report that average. 1.37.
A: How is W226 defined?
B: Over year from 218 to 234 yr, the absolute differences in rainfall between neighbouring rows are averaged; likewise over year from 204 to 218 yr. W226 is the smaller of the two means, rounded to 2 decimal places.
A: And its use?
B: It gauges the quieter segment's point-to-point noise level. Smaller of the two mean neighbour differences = 0.95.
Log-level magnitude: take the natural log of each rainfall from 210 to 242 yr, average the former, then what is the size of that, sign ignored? 2.91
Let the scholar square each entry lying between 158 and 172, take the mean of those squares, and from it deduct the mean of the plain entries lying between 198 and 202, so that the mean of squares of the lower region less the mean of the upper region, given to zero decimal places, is 489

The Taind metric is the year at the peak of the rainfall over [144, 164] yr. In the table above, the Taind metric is 151.0 yr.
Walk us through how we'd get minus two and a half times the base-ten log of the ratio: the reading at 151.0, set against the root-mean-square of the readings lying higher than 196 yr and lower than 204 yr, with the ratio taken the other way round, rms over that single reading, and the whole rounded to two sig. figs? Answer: 0.33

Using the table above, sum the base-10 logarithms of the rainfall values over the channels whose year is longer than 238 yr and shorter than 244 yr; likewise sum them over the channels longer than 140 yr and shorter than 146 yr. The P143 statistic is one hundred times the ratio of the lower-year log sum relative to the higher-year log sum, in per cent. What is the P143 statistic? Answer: 103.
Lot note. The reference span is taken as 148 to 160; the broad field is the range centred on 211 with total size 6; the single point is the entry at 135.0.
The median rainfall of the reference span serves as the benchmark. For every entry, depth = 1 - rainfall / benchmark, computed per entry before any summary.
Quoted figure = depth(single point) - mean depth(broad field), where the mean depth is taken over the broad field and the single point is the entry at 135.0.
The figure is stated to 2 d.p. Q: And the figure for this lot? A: -0.47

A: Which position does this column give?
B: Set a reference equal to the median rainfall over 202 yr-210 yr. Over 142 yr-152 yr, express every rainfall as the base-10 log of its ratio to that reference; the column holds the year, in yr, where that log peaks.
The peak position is 151.0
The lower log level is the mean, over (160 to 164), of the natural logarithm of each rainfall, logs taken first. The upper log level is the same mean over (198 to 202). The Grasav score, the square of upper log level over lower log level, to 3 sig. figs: 0.896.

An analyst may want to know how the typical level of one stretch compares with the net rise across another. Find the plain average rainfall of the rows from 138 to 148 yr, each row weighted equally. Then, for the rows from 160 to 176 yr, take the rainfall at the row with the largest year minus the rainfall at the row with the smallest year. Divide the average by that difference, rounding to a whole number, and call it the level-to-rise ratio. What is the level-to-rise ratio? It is 17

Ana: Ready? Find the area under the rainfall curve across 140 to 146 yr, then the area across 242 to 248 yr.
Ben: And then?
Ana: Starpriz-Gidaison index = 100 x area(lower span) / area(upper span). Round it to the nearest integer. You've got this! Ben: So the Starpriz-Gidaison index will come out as 109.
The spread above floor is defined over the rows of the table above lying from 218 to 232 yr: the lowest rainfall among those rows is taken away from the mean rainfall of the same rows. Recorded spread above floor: 3.2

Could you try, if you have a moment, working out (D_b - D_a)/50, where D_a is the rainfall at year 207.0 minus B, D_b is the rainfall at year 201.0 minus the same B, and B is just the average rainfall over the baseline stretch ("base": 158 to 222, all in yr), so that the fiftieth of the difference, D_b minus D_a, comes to 0.043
